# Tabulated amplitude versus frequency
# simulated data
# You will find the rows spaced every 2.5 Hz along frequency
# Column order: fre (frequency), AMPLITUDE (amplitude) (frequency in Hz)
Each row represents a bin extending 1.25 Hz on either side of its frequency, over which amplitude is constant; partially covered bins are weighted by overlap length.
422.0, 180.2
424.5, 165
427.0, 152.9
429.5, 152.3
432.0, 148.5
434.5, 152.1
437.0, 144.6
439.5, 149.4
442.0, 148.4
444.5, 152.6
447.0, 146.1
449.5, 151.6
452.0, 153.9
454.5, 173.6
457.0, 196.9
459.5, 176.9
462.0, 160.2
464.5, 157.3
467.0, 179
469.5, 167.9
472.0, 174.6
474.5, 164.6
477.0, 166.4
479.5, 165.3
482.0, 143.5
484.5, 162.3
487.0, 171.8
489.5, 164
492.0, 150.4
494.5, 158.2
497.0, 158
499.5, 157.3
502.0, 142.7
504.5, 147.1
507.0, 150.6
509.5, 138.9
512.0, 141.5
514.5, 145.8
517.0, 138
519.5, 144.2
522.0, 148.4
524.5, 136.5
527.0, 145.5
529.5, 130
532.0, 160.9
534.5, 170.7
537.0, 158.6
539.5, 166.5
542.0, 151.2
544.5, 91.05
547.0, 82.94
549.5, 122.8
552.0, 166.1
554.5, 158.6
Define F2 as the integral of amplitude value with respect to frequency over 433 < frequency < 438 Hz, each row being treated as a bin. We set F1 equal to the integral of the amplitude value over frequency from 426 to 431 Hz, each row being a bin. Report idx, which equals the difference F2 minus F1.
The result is -19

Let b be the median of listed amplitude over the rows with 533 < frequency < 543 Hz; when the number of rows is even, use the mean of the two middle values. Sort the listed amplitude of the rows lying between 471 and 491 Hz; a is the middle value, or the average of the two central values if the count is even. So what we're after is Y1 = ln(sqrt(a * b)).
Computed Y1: 5.10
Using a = 165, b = 163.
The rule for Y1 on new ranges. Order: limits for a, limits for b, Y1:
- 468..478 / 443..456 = 5.07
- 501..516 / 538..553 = 4.95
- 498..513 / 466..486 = 5.04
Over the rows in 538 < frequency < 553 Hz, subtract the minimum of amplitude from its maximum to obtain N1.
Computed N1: 84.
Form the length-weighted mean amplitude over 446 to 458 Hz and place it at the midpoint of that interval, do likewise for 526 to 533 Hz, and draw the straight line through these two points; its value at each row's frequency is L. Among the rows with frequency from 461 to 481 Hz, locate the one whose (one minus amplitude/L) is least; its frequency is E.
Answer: 467.0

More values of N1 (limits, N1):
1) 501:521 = 13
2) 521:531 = 18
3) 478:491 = 28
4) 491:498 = 8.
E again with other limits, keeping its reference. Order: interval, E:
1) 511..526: 522.0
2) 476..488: 487.0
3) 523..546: 534.5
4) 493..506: 497.0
